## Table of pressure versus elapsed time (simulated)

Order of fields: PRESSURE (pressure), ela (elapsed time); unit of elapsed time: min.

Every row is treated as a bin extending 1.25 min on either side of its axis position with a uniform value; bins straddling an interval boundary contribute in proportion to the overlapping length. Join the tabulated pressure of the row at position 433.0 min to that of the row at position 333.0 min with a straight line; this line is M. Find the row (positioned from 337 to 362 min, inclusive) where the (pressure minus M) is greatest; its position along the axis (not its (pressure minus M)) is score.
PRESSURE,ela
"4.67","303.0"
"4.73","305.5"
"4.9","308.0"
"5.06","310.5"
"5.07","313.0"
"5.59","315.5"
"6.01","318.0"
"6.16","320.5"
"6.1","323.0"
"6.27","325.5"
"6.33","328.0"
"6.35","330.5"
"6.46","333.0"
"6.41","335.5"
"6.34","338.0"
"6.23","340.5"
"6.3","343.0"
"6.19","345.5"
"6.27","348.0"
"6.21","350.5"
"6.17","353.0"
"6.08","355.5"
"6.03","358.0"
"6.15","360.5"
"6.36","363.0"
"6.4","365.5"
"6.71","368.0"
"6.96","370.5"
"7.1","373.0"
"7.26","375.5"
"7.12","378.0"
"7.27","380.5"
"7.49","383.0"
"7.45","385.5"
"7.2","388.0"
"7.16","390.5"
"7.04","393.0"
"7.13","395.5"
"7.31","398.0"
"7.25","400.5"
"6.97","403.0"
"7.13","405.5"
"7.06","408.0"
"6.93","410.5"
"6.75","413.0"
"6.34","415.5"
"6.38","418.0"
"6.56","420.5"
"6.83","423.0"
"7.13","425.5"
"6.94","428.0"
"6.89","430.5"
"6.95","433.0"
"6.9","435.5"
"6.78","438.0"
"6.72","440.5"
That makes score 338.0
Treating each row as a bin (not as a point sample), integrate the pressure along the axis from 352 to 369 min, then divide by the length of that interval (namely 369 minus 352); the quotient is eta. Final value 6.27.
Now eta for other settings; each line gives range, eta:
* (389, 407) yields 7.14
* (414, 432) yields 6.73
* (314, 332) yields 6.11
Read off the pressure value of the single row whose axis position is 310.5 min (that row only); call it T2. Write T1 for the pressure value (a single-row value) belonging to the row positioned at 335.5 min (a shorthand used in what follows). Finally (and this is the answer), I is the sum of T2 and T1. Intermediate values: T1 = 6.41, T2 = 5.06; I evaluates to 11.5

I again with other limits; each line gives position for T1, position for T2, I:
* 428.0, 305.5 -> 11.7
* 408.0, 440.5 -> 13.8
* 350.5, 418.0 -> 12.6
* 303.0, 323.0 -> 10.8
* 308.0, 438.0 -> 11.7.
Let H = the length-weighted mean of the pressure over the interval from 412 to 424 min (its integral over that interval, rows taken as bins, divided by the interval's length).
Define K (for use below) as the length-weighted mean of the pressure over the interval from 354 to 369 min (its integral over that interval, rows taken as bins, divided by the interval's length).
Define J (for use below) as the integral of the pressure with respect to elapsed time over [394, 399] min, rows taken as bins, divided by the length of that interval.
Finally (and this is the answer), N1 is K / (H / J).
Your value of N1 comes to 6.90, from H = 6.6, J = 7.2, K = 6.28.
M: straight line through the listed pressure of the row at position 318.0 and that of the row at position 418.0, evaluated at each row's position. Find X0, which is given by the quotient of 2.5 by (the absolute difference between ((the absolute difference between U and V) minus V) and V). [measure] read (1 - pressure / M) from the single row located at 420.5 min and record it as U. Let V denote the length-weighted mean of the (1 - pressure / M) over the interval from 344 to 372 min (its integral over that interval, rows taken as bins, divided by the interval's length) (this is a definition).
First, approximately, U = -0.027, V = -0.03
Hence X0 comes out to 45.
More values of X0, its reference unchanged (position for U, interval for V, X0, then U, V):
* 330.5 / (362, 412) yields 7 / -0.049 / -0.13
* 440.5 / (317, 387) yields 18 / -0.040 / -0.06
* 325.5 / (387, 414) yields 8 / -0.038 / -0.12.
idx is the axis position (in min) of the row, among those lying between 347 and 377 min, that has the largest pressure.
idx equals 375.5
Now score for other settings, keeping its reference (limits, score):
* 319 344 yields 333.0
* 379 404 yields 383.0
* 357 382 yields 375.5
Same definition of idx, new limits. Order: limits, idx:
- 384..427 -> 385.5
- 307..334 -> 333.0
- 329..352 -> 333.0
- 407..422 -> 408.0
